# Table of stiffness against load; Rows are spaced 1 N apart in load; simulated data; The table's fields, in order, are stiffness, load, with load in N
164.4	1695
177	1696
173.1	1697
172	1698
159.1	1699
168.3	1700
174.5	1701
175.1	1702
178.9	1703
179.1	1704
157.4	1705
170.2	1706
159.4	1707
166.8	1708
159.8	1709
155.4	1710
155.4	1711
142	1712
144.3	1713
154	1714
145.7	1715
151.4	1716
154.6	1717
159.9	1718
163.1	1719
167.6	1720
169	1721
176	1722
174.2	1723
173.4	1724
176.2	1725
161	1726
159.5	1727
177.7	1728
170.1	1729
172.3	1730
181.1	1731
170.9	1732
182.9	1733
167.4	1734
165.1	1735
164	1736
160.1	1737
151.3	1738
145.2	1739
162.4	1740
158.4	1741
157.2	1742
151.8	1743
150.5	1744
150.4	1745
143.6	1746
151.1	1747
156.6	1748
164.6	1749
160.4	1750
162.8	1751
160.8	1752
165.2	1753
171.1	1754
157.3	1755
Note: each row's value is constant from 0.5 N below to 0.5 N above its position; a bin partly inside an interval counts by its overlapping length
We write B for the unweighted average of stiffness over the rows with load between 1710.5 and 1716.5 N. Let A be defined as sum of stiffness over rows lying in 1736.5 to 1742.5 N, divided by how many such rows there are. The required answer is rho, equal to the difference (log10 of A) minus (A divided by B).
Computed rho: 1.15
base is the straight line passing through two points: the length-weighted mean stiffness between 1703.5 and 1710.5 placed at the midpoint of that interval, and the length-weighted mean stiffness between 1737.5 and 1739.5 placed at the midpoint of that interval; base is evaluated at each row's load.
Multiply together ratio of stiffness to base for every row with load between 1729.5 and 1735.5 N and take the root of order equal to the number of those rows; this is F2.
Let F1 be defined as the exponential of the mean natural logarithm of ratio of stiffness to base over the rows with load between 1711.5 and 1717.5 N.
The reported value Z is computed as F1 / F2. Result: 0.81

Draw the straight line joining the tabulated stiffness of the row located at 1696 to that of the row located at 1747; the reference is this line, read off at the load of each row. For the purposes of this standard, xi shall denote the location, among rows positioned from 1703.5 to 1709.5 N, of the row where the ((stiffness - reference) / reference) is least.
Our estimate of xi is 1705 N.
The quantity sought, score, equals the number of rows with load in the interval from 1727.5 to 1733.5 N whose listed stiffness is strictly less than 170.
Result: 0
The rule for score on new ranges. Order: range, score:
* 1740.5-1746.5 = 6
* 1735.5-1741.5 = 6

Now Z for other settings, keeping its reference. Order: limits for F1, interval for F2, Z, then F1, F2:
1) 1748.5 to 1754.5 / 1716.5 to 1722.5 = 1.11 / 1.16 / 1.05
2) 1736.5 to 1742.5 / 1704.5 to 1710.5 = 1.07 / 1.05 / 0.99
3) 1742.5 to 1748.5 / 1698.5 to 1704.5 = 1.01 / 1.04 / 1.03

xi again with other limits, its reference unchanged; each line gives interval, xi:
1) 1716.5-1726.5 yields 1717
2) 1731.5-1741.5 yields 1739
